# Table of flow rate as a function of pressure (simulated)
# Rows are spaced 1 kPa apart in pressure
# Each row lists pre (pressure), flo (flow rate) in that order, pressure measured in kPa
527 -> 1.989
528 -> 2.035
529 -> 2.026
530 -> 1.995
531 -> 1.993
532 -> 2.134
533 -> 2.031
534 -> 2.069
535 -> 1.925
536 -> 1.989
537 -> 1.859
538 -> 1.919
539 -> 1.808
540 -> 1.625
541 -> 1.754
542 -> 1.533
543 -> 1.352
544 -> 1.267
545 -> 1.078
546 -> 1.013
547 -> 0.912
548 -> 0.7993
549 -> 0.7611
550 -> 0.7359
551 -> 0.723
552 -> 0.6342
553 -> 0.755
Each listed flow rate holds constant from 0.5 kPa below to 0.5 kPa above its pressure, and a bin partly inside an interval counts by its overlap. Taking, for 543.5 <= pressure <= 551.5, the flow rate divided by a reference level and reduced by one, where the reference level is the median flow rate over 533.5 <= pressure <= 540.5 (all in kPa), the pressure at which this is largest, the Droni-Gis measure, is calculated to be 544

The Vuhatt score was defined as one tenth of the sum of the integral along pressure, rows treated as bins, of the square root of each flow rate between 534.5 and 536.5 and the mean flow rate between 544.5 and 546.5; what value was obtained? 0.38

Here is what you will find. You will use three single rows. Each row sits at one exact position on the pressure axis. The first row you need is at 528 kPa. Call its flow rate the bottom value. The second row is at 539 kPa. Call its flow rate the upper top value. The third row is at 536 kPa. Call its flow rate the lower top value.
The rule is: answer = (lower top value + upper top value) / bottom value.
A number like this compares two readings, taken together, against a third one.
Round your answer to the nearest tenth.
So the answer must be 1.9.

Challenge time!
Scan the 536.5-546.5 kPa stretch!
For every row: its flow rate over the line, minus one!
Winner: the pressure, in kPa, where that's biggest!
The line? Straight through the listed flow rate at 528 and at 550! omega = 541 kPa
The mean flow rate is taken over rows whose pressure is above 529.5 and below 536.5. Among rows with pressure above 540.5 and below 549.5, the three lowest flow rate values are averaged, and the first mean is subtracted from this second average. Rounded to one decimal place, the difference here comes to -1.2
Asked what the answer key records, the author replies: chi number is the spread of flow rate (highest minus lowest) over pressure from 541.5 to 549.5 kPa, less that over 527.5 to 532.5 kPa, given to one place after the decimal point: 0.6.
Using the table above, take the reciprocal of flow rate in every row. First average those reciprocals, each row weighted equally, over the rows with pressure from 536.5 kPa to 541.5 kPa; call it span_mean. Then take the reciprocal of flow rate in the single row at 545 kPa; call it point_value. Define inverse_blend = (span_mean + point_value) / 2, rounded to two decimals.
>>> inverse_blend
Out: 0.74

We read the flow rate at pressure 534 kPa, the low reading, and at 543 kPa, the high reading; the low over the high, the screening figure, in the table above 1.5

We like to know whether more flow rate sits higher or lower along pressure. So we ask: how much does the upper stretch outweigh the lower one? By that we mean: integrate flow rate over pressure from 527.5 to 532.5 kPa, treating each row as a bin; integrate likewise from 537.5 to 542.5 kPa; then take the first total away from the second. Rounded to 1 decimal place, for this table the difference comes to -1.5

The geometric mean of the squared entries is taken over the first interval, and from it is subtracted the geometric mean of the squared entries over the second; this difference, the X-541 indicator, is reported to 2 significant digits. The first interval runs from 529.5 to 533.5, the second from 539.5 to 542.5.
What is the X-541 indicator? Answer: 1.5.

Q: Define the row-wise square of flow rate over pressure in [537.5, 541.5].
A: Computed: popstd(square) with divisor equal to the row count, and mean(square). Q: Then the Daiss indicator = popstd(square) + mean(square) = 3.5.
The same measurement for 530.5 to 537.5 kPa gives 4.3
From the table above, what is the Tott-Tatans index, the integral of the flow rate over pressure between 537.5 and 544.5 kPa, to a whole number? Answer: 11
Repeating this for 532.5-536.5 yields 8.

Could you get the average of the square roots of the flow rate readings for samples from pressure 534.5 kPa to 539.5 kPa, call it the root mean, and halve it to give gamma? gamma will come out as 0.69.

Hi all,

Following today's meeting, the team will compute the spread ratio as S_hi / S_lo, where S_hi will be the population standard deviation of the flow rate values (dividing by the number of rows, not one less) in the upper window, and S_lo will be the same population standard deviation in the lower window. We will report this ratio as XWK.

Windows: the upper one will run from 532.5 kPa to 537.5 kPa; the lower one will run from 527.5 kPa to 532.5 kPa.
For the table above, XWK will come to 1.5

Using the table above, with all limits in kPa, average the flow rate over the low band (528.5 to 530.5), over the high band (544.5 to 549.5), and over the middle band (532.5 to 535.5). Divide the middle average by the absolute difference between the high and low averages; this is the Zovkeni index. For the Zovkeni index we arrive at 1.8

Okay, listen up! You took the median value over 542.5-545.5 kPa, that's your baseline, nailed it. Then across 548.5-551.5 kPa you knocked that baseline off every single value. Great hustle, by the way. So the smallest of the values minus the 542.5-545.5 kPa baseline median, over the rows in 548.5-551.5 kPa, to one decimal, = -0.5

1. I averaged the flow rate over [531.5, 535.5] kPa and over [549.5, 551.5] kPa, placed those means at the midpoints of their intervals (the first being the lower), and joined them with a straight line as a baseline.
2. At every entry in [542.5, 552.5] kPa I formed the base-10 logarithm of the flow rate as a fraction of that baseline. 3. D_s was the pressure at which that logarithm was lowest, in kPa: 548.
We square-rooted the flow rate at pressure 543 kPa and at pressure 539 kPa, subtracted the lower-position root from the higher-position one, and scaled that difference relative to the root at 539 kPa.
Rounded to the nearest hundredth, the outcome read -0.14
